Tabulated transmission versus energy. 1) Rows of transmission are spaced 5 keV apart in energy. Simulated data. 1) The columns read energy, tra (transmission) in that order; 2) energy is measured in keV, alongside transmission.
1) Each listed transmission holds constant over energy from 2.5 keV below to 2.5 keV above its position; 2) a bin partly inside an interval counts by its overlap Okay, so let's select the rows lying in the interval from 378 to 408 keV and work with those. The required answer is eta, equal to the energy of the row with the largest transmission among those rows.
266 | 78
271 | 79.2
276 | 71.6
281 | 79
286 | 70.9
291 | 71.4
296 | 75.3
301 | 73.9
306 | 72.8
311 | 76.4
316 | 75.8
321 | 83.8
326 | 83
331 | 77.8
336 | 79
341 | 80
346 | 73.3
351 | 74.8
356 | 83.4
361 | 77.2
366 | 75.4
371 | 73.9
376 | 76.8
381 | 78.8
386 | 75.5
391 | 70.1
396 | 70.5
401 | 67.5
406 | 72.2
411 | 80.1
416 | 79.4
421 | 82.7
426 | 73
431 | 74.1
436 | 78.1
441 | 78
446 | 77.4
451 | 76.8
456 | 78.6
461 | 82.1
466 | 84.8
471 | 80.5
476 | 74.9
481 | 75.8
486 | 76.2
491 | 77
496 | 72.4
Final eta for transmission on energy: 381 keV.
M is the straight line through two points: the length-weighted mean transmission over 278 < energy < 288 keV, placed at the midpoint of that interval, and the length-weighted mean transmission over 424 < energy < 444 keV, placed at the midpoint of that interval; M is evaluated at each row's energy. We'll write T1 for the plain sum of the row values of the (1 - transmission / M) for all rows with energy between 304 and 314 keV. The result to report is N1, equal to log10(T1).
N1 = -1.84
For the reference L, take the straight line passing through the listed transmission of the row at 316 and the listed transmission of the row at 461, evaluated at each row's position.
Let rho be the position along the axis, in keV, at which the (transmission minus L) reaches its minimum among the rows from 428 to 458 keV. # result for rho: 431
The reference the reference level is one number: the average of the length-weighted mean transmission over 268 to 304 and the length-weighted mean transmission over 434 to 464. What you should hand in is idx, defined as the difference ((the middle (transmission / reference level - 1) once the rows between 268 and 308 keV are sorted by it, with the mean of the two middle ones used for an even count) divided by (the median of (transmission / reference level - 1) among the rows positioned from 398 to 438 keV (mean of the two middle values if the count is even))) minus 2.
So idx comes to 5.05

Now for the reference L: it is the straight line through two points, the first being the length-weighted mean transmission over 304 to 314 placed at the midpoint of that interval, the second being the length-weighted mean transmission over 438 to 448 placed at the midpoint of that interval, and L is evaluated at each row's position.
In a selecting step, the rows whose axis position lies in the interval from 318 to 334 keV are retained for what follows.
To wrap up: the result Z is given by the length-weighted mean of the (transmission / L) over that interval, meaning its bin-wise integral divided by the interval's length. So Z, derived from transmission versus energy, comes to 1.08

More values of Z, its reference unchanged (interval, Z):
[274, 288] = 1.00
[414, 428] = 1.02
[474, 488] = 0.96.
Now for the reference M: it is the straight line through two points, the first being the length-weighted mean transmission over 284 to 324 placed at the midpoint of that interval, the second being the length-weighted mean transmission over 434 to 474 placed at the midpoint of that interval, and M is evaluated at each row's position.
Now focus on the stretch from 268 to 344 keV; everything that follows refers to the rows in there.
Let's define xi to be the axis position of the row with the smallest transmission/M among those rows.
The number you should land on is 286 keV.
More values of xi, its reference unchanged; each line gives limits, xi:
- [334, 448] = 401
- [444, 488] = 476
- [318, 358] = 346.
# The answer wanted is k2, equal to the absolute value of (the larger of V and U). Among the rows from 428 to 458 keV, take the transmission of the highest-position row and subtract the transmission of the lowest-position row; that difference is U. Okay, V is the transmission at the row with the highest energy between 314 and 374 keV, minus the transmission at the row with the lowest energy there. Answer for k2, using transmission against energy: 4.5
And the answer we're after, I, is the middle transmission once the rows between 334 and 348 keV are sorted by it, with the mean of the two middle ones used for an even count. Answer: 79.0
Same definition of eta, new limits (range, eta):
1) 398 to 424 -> 421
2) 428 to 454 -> 436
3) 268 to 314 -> 271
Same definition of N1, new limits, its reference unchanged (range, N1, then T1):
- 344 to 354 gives -1.45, 0.035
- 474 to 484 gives -1.66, 0.022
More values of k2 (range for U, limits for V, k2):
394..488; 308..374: 5.7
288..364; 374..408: 5.8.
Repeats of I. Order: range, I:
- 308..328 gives 79.7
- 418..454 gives 77.4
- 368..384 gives 76.8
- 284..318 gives 73.9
